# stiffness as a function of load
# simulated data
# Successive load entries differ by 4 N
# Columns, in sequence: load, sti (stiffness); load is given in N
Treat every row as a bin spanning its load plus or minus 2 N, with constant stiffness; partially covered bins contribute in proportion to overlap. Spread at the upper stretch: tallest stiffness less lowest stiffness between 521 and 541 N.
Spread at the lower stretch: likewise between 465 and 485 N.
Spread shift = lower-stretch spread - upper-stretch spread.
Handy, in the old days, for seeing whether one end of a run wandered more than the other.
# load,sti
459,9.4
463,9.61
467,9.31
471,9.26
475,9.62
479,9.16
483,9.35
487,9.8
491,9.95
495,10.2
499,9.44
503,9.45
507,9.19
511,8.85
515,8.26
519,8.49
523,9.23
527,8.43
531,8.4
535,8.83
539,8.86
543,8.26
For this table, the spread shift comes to -0.4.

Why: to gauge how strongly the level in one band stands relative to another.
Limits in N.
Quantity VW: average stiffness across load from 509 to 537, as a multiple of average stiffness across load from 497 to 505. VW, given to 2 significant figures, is 0.91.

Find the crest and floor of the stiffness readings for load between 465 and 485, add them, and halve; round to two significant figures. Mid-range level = 9.4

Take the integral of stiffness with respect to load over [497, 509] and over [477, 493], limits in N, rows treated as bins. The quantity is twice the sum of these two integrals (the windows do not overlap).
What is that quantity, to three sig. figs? 531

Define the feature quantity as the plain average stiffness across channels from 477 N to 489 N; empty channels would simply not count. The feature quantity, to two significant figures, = 9.4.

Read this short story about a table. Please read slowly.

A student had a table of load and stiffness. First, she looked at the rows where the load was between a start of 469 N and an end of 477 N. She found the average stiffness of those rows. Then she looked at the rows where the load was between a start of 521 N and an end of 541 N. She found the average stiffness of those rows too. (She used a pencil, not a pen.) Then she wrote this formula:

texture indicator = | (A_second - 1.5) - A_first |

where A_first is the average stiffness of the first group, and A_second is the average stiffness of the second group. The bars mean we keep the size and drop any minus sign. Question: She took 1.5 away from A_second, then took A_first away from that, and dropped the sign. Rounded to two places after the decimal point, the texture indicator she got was 2.19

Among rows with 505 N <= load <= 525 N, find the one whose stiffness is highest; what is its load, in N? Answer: 523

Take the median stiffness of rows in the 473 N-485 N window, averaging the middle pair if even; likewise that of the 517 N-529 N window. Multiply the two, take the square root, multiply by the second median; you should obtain 75.6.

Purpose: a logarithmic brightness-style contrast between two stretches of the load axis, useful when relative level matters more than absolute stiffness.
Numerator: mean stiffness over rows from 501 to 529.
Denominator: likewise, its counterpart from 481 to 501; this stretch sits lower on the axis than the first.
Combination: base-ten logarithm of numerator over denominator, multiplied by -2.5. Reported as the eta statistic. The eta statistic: 0.106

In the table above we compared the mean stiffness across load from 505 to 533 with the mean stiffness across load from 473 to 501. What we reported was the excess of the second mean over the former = 1.0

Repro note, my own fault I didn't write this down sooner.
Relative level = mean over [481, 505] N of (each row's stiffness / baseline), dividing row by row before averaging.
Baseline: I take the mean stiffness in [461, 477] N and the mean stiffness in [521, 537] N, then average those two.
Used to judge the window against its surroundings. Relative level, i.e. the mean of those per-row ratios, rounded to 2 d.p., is 1.07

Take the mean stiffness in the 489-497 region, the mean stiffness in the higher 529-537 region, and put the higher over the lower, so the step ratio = 0.86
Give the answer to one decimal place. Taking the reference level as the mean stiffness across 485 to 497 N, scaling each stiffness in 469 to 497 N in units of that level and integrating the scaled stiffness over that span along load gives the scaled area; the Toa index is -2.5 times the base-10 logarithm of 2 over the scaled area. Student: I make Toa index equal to 2.8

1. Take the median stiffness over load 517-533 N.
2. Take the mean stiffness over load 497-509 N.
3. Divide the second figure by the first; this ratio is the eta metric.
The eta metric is 1.11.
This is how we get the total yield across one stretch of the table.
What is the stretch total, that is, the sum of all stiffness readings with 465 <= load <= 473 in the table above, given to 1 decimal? 18.6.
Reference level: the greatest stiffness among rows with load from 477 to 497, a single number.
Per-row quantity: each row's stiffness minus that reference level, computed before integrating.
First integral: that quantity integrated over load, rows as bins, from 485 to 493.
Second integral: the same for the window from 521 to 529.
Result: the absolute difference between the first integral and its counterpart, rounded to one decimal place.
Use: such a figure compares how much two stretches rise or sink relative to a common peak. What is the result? 8.4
